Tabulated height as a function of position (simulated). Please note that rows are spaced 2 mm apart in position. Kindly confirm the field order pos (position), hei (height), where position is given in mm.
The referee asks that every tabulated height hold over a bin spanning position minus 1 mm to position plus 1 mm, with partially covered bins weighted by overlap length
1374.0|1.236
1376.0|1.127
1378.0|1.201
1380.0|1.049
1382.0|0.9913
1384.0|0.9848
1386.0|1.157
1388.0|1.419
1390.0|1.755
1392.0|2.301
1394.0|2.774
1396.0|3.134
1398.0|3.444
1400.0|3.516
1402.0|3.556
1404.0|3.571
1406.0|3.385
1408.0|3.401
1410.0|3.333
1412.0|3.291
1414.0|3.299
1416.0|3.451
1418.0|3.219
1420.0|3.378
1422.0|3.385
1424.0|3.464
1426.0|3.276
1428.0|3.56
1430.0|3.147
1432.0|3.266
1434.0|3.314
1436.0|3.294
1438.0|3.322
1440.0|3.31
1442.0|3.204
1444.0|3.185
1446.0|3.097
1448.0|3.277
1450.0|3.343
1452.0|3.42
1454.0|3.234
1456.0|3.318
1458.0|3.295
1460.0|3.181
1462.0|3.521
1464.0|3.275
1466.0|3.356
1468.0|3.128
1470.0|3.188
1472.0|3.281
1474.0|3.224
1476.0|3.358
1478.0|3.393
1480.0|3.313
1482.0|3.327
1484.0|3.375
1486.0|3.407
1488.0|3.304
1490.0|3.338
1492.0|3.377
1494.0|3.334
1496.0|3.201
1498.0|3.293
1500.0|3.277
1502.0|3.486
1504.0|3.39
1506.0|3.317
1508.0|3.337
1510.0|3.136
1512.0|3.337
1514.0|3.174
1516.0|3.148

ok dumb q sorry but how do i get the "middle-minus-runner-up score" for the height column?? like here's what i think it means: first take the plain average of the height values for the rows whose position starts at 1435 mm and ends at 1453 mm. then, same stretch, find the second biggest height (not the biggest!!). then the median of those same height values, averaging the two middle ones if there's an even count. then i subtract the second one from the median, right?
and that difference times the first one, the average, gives -0.16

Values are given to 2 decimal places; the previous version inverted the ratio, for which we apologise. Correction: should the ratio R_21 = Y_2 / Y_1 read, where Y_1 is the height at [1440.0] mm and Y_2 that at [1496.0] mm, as 0.97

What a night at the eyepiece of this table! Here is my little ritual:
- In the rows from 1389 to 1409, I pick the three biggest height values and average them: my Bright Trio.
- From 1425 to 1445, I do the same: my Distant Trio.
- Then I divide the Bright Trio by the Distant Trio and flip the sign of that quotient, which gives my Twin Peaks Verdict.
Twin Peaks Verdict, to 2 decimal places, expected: -1.04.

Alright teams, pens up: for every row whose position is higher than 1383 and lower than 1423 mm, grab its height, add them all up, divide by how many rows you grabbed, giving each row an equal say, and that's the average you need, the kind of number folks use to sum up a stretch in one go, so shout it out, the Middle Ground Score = 2.89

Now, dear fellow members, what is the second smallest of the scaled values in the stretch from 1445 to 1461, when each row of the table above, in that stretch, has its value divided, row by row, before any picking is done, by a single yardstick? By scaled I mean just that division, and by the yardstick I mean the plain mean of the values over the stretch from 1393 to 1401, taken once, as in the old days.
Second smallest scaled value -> 0.99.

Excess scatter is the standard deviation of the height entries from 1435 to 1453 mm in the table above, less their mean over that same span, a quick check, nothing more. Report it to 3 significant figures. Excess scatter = -3.18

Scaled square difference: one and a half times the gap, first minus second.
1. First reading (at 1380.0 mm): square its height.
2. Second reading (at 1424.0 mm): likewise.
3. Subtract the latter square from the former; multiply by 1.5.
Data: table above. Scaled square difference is -16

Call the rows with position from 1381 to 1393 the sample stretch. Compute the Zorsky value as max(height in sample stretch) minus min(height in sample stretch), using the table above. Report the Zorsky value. 1.32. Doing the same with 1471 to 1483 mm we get 0.17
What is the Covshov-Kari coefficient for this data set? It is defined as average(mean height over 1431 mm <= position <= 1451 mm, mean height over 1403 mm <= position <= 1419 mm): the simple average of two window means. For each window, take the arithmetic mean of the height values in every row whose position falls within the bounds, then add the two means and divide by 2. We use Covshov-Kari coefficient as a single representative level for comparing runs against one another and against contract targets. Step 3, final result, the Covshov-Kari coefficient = 3.31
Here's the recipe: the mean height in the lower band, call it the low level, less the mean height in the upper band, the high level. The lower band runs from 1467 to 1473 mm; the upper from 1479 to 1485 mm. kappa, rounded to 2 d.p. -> -0.14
